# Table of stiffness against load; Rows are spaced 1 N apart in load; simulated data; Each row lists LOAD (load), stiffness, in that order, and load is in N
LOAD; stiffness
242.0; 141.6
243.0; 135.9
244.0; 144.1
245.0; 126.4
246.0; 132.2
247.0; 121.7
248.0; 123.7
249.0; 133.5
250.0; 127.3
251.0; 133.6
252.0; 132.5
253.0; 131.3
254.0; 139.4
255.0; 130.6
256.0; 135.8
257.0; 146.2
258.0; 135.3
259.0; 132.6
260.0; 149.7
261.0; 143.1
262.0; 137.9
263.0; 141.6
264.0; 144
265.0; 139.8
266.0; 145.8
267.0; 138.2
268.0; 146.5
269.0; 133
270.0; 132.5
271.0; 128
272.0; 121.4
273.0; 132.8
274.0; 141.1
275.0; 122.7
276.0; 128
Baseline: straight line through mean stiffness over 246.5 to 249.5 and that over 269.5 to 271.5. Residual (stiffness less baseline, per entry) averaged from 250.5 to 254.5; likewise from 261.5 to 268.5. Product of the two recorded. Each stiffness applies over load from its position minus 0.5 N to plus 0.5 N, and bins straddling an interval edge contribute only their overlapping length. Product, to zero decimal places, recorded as 90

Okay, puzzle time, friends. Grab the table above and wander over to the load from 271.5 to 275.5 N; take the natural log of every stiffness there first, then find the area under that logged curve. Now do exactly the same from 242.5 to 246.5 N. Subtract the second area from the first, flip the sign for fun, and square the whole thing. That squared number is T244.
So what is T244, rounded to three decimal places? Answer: 0.025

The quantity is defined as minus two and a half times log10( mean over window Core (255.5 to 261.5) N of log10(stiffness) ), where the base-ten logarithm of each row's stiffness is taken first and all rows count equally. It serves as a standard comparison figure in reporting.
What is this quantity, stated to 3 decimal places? -0.830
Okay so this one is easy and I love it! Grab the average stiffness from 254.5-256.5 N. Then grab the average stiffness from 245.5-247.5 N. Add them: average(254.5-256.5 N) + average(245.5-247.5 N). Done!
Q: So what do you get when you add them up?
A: 260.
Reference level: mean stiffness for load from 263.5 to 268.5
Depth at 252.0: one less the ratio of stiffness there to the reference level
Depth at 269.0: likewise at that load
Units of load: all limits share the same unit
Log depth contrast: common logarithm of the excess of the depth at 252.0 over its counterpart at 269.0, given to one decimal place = -2.5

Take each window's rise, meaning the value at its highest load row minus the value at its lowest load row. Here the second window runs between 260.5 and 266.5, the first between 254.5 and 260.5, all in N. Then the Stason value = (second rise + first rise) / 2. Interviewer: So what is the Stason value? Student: 11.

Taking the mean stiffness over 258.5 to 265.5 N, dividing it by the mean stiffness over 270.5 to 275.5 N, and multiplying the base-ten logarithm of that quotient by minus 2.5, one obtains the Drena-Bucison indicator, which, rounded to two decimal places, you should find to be -0.10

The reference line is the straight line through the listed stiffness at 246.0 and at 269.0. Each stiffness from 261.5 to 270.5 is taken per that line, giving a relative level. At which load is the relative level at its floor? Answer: 270.0 N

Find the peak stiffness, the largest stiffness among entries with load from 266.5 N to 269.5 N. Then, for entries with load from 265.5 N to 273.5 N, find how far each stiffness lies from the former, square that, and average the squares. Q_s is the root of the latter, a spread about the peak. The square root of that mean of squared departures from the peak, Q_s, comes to 14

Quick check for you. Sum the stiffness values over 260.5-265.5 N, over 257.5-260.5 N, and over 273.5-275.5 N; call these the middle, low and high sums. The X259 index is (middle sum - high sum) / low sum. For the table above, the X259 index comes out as 1.1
